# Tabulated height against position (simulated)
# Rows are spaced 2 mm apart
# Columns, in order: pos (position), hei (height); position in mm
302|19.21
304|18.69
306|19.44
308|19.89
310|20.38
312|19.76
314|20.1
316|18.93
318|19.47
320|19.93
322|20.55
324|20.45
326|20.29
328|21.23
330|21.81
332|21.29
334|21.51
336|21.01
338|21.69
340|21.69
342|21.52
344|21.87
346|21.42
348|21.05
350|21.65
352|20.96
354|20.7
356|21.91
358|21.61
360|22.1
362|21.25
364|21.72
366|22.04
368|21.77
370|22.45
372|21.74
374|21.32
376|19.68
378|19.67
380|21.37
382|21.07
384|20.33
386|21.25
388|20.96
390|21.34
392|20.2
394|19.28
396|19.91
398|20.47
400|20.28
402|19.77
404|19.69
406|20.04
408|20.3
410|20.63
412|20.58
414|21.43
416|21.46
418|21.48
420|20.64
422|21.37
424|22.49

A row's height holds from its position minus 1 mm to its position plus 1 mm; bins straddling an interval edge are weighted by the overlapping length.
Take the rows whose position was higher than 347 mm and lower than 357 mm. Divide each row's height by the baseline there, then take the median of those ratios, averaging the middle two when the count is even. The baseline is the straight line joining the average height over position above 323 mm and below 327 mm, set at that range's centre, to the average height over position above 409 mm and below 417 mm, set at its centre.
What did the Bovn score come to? 1.02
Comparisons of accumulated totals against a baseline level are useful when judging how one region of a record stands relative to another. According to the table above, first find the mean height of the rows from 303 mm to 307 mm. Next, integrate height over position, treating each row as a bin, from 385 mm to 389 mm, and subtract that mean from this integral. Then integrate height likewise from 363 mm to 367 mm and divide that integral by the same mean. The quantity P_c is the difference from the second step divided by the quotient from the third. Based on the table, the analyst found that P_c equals 14.2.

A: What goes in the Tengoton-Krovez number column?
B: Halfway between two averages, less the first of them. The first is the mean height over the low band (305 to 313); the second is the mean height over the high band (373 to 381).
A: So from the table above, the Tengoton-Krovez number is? 0.3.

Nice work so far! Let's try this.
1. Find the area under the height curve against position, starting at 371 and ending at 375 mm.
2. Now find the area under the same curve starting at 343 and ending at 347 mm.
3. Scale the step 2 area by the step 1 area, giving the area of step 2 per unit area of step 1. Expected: 1.01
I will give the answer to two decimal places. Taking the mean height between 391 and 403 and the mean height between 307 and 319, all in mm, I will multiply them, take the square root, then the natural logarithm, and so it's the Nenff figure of 2.99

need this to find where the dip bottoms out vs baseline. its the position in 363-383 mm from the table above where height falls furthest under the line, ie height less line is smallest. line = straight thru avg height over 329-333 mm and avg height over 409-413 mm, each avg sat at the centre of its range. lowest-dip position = 376 mm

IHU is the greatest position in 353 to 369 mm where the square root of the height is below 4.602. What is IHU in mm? 354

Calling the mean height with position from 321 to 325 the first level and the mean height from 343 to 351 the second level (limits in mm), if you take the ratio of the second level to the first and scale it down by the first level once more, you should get 0.0512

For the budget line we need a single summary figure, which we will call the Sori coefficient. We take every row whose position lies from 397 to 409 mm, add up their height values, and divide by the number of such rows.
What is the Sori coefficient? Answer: 20.1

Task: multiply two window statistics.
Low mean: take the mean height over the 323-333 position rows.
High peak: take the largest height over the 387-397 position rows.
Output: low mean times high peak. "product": 448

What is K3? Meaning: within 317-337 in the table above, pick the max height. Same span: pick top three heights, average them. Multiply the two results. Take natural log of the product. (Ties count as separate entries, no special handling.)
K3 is 6.15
